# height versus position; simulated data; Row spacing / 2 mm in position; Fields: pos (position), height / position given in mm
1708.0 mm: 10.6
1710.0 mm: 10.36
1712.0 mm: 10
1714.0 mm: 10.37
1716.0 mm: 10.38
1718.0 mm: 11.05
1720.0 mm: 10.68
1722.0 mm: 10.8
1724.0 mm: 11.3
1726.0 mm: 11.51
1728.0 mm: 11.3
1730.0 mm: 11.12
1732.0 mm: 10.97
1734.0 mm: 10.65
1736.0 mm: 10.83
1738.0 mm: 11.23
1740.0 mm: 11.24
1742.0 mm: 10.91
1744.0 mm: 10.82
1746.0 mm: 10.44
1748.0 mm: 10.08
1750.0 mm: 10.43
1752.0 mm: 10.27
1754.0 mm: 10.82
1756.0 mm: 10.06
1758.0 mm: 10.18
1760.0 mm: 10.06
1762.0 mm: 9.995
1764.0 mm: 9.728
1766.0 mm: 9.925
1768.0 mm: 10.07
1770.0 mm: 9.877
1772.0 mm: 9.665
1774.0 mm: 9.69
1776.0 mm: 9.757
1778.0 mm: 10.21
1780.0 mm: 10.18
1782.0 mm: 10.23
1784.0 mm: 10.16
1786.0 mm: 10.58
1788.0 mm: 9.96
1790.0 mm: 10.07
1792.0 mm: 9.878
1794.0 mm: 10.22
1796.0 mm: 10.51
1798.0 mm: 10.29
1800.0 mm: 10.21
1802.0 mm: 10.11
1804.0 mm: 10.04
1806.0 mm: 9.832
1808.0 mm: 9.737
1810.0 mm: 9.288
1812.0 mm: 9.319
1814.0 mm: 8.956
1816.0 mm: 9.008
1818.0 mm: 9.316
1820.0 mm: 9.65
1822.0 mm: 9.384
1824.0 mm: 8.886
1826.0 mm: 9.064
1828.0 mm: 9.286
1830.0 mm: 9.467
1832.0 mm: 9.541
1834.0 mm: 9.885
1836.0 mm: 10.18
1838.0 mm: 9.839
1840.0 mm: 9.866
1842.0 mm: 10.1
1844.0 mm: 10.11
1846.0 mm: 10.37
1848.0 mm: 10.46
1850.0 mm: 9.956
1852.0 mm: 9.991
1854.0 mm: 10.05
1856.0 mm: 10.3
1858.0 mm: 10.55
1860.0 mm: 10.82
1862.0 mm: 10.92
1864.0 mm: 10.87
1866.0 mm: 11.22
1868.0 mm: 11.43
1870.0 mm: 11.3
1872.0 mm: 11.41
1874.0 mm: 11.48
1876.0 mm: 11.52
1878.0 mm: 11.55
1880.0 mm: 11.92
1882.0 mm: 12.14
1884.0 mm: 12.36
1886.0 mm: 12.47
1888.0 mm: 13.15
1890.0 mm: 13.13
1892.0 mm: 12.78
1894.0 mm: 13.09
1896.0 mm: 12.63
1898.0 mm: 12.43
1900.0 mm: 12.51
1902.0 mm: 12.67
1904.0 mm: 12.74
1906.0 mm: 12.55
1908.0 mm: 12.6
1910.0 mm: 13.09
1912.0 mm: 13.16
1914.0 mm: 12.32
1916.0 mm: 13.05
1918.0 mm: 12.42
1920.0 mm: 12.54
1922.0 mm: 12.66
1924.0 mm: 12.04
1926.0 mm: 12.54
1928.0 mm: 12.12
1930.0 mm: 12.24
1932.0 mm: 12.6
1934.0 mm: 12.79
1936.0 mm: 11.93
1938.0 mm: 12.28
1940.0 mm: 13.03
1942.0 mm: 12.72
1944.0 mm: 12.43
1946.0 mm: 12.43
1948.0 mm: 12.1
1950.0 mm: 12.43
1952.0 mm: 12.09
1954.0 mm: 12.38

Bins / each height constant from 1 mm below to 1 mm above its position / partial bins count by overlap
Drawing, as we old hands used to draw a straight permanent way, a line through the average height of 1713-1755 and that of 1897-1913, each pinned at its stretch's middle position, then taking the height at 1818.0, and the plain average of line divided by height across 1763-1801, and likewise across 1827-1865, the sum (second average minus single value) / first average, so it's -7.20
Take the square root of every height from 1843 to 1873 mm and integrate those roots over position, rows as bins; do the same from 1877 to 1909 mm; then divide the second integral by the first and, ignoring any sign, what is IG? 1.2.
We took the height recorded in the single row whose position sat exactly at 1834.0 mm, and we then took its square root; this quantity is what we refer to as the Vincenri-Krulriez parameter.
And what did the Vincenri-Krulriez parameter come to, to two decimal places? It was 3.14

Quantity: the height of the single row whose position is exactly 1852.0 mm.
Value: 9.991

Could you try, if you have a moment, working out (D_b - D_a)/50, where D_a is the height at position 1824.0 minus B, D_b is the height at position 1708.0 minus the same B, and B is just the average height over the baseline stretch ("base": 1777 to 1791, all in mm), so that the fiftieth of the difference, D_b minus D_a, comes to 0.03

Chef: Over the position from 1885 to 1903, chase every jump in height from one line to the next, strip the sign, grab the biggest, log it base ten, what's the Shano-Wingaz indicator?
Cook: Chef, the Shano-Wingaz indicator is -0.17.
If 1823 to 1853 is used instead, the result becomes -0.30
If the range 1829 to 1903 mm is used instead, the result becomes -0.17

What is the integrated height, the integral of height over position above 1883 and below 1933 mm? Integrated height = 632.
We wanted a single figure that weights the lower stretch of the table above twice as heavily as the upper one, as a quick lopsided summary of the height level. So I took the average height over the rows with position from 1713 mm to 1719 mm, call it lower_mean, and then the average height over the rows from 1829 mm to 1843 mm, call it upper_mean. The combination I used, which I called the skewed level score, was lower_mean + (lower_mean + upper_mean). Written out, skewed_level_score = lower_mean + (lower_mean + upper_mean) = 31.0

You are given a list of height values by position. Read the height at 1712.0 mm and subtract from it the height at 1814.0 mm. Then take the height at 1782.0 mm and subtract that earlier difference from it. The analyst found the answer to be 9.2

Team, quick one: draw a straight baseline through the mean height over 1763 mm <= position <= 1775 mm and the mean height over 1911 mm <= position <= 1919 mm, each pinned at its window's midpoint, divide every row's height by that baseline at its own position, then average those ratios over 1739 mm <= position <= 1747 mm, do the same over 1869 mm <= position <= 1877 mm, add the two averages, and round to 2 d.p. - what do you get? 2.13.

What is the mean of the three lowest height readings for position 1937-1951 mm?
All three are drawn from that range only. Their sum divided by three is 12.3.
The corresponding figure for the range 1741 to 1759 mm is 10.1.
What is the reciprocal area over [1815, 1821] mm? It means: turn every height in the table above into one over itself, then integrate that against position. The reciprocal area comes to 0.64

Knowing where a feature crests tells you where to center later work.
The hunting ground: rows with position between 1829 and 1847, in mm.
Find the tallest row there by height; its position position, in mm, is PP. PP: 1846.0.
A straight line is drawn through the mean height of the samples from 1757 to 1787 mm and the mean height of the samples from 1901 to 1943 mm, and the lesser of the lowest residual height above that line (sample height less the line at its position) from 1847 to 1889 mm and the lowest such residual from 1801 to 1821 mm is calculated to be -1.8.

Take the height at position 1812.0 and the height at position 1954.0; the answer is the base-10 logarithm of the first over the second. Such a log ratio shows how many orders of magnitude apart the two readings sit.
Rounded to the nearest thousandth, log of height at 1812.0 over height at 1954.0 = -0.123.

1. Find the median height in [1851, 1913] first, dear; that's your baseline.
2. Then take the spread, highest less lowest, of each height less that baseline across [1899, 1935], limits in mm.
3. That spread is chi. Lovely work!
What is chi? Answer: 1.12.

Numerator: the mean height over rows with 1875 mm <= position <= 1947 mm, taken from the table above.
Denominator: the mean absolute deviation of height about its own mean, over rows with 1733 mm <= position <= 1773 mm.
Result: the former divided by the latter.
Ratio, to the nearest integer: 31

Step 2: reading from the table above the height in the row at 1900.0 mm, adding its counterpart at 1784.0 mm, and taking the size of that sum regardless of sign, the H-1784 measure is 22.7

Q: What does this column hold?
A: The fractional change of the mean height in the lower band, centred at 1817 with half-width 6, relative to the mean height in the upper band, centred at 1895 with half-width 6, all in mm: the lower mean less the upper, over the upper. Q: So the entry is -0.27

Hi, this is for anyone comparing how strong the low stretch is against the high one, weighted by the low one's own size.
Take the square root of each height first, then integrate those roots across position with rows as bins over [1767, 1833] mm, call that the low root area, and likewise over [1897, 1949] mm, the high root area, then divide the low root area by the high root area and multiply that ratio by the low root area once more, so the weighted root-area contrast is 231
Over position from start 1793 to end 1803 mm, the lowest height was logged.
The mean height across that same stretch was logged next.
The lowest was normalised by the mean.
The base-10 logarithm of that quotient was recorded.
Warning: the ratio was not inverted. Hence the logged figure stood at -0.0067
